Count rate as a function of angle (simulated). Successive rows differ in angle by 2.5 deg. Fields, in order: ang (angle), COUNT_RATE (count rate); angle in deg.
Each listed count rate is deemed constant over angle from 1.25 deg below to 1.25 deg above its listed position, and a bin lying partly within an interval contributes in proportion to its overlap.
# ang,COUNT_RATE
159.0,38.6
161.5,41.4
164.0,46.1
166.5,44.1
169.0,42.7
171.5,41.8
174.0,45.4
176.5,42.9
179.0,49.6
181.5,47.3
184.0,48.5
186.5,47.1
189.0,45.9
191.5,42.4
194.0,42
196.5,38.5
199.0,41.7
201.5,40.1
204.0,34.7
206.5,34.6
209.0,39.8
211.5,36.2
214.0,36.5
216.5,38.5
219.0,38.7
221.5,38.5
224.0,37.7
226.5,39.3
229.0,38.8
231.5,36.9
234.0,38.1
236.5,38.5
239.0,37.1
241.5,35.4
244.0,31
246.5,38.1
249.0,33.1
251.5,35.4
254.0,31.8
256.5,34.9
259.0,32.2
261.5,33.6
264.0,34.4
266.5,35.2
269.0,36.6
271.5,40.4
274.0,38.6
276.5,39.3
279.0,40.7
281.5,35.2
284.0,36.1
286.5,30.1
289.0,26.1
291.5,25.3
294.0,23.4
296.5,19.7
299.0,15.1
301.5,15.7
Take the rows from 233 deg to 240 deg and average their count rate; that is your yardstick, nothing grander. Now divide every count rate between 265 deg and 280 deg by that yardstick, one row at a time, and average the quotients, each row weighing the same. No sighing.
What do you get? 1.01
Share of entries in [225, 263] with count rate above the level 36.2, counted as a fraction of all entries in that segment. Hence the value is 0.5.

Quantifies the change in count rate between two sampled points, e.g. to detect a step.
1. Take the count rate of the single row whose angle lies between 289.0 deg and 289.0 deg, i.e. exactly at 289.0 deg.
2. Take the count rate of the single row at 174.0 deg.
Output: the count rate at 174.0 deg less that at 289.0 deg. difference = 19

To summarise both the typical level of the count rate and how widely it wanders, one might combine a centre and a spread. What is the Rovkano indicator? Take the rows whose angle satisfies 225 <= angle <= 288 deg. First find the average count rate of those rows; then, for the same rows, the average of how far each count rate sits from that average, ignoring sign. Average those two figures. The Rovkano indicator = 19.2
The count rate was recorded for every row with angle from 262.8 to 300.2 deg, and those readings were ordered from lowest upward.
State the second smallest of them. 19.7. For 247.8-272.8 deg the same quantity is 32.2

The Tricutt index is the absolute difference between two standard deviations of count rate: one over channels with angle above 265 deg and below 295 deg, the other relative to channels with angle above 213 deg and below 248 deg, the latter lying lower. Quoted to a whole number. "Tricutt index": 4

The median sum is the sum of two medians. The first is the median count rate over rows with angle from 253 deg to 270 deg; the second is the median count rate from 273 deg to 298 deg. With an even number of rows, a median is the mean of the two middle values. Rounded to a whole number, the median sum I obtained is 67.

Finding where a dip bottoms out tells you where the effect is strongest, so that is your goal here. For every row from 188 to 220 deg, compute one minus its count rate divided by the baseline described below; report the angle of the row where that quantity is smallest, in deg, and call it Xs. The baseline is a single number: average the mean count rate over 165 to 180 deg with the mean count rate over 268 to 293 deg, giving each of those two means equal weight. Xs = 189.0 deg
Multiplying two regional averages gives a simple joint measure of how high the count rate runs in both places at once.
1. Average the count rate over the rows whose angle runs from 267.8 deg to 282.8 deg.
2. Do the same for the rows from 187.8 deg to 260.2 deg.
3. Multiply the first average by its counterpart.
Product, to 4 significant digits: 1441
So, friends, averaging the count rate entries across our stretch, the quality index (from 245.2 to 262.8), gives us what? 34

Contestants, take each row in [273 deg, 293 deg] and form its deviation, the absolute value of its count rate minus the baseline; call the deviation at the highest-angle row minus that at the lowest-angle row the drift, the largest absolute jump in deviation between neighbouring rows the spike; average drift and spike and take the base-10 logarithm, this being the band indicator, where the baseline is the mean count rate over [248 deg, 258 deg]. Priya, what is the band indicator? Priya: 0.7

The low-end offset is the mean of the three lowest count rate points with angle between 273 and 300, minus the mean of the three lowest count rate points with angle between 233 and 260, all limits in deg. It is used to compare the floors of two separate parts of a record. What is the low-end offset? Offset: -12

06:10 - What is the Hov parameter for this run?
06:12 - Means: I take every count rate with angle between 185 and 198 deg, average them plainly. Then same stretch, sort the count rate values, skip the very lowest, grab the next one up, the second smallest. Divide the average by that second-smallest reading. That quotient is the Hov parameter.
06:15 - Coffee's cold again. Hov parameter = 1.03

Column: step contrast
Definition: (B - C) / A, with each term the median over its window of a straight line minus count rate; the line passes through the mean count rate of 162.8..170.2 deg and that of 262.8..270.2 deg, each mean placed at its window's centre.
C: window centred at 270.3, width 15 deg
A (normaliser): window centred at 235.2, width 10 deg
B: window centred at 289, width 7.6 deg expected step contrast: 21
